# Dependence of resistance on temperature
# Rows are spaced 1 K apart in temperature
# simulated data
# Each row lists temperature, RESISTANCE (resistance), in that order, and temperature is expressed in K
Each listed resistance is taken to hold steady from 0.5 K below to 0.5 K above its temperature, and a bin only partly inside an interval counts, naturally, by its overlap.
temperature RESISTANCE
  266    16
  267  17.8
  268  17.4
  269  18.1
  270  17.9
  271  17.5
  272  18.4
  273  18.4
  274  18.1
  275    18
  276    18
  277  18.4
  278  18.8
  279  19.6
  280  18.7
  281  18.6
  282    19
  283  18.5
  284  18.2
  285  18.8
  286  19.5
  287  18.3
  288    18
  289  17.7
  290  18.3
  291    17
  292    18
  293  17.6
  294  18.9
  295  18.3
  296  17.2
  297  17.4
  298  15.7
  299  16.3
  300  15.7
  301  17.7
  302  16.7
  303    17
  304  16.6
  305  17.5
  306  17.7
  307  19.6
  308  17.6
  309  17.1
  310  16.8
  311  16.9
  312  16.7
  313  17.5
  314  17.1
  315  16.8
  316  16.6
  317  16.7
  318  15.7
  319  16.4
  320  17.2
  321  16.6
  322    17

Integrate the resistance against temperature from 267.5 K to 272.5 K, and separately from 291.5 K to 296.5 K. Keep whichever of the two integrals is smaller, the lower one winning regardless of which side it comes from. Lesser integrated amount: 89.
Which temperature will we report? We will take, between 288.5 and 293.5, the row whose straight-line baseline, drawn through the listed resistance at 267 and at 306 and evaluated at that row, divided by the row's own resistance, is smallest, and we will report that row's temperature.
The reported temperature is 290 K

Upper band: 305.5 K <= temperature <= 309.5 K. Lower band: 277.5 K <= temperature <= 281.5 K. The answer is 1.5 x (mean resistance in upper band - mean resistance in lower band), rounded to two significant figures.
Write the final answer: -1.4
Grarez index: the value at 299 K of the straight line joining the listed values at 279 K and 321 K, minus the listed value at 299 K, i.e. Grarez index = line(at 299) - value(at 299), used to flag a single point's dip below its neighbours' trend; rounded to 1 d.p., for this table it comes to 1.9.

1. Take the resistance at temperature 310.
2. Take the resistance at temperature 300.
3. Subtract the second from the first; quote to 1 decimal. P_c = 1.1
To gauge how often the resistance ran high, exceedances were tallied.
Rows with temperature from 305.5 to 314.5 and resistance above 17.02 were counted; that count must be 6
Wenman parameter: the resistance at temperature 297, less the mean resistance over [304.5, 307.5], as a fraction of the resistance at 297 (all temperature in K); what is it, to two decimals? -0.05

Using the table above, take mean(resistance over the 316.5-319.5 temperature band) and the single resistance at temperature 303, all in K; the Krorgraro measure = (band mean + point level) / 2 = 16.63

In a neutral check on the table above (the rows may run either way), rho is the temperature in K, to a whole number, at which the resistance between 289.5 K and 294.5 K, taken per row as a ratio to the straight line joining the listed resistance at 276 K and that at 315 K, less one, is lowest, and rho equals 291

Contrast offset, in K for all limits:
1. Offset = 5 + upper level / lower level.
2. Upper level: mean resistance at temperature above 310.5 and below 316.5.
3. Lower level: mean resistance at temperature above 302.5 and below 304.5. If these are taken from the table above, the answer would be 6.008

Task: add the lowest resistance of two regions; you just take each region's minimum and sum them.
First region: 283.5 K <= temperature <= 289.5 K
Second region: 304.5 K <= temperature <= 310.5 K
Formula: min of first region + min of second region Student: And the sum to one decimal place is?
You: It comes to 34.5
